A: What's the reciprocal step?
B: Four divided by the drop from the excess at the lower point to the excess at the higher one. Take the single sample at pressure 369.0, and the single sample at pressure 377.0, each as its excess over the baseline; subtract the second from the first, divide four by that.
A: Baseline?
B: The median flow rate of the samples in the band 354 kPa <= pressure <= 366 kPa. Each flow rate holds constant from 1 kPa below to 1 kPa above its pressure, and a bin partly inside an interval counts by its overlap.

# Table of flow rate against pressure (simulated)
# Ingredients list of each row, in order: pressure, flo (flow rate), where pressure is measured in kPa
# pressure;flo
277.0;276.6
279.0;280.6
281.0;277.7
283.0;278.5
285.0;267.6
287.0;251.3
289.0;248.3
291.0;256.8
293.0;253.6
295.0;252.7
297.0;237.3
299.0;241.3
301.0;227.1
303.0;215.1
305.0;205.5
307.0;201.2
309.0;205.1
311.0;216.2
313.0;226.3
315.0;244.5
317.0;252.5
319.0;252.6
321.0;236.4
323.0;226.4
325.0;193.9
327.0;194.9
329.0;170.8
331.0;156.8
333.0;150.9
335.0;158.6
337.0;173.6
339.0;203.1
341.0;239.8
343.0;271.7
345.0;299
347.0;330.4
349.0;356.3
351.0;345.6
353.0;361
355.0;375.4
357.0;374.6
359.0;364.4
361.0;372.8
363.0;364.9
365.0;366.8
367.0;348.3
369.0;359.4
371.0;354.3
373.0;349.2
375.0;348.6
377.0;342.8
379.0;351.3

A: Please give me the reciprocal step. 0.24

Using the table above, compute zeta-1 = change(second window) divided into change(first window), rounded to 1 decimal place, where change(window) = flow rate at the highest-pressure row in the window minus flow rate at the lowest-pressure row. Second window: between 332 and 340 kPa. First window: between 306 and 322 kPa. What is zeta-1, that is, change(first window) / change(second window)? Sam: 0.7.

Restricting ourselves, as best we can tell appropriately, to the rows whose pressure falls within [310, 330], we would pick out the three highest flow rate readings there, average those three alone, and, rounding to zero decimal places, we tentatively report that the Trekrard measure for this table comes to 250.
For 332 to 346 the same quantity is 270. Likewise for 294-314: 244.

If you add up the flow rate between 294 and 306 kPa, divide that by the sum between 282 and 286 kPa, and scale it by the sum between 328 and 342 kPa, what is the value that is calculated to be 3166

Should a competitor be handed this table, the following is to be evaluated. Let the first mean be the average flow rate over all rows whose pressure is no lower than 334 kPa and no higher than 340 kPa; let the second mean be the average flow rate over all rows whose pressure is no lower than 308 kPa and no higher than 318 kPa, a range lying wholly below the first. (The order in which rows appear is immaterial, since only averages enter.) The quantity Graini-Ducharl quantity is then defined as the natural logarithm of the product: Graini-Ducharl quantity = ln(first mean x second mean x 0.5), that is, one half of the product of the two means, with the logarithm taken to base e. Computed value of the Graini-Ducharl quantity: 9.9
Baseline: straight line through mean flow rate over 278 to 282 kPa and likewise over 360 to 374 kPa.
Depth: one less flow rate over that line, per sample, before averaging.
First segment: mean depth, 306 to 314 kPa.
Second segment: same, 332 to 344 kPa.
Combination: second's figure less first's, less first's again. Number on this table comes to -0.22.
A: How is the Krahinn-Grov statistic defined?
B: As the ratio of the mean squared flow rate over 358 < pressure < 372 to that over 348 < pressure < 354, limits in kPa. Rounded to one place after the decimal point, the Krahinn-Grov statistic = 1.0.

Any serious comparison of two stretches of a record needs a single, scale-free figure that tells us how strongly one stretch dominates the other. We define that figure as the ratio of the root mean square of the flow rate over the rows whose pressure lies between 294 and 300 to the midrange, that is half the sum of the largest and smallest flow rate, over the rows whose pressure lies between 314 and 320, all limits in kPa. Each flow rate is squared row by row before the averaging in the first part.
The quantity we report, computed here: 1.0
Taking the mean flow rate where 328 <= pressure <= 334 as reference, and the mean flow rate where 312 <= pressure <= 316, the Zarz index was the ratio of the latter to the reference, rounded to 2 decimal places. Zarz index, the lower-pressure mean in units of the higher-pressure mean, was 1.48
